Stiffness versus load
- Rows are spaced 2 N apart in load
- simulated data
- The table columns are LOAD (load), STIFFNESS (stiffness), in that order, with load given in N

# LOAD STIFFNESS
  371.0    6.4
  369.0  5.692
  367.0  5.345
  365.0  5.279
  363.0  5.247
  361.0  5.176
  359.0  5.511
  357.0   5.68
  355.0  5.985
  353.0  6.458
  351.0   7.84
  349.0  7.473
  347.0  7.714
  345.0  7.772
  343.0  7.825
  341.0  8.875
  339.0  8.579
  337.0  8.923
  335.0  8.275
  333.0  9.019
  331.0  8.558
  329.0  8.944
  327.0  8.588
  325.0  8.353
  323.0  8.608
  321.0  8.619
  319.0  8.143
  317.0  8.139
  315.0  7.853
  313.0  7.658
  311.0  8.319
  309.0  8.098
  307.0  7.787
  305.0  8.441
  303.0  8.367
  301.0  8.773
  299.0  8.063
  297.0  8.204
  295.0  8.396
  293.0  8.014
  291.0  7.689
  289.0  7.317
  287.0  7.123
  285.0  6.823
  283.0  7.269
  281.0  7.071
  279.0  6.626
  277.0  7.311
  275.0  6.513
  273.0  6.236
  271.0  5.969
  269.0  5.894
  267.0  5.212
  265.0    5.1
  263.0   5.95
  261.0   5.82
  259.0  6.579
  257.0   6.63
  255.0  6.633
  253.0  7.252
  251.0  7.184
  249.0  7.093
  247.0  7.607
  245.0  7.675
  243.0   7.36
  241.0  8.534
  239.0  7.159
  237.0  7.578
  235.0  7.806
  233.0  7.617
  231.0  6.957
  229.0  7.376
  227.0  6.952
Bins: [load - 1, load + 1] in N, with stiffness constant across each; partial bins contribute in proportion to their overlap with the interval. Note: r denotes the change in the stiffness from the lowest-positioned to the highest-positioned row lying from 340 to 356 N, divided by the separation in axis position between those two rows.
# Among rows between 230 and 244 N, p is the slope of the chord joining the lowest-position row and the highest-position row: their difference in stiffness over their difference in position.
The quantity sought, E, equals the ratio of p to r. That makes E -0.2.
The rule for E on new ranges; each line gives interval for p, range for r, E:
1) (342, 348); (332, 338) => 1.2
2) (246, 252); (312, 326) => -1.8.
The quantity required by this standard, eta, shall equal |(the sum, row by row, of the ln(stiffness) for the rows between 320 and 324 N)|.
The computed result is 4.31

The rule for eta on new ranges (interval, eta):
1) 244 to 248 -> 4.07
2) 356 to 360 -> 3.44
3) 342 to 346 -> 4.11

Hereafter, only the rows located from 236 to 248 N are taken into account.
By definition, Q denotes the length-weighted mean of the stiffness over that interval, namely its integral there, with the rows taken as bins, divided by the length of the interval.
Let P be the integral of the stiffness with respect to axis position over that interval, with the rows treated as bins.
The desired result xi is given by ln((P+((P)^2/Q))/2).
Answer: 6.39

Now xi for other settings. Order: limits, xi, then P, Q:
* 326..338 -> 6.52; 105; 8.7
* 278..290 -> 6.31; 84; 7.0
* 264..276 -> 6.12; 70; 5.8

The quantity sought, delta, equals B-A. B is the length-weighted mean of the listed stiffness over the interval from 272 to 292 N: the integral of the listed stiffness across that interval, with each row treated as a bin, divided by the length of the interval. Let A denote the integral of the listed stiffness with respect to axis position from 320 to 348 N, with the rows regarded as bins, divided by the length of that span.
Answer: -1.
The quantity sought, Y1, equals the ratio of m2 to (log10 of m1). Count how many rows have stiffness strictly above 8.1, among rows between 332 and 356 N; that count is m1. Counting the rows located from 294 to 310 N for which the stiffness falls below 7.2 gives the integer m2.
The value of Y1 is 0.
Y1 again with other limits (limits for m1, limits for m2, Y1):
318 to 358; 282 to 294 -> 2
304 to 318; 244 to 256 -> 6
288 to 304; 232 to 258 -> 8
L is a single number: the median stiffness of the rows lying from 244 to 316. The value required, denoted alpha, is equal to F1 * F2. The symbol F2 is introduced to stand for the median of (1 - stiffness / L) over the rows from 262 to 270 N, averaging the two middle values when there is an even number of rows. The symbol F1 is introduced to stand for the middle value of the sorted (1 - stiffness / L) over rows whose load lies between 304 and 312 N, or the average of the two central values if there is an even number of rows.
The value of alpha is -0.031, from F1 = -0.13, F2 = 0.24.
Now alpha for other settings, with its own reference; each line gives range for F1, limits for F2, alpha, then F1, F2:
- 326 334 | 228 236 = 0.007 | -0.21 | -0.03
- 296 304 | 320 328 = 0.026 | -0.14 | -0.18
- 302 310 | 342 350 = 0.009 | -0.13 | -0.07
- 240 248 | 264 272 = -0.012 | -0.05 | 0.24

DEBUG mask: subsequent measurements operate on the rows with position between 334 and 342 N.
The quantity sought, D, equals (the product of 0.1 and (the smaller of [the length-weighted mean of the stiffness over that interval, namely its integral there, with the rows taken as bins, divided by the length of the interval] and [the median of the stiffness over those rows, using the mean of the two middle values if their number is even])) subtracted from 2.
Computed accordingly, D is 1.13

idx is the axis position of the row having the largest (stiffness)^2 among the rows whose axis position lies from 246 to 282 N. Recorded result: 247.0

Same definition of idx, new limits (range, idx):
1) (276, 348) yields 333.0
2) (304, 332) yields 329.0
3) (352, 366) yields 353.0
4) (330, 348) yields 333.0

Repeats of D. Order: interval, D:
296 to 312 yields 1.17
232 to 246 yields 1.24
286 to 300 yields 1.22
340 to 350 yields 1.22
